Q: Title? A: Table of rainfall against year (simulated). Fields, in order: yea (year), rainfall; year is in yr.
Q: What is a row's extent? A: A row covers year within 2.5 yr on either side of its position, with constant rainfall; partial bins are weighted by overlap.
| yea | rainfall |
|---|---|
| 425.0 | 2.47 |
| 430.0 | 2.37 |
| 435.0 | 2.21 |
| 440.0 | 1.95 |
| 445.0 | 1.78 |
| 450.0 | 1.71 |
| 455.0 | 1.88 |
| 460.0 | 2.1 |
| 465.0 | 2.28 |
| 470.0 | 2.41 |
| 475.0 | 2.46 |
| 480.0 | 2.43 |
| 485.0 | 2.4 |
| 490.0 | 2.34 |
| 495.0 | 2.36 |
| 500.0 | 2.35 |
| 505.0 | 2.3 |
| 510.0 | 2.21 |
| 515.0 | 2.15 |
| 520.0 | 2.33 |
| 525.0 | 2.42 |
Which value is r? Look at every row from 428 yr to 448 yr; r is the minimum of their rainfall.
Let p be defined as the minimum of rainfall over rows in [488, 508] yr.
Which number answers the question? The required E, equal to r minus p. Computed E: -0.52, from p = 2.3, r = 1.78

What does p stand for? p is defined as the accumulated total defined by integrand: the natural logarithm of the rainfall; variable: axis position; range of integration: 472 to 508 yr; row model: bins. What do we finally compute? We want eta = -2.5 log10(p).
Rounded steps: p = 31.1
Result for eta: -3.7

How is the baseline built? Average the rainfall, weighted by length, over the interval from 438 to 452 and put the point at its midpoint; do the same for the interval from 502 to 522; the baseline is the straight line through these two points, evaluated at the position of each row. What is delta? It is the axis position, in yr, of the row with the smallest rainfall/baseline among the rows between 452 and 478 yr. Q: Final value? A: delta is 455.0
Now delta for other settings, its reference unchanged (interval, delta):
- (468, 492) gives 490.0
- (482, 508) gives 505.0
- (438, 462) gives 450.0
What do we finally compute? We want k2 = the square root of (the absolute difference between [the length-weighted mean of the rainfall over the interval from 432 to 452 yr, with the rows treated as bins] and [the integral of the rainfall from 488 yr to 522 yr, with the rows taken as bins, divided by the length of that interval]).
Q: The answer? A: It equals 0.60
